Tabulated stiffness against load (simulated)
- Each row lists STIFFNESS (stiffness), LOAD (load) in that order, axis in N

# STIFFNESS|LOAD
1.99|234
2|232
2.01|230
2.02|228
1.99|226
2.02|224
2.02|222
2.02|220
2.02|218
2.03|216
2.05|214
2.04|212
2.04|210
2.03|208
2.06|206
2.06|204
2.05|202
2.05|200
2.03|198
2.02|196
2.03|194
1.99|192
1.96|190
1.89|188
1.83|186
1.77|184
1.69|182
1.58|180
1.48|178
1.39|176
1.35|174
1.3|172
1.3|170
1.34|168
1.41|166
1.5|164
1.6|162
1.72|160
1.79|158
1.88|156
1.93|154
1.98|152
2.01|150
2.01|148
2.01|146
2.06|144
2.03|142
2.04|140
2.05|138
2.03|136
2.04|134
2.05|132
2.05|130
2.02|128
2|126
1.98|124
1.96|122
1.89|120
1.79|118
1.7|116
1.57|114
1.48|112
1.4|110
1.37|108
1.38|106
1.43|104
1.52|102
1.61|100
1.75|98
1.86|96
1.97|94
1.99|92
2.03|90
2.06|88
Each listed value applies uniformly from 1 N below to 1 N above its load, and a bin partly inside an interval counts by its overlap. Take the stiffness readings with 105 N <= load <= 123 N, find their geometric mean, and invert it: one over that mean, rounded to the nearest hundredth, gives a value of 0.62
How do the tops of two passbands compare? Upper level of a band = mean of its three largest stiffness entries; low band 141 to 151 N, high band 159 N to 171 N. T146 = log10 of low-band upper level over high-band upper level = 0.10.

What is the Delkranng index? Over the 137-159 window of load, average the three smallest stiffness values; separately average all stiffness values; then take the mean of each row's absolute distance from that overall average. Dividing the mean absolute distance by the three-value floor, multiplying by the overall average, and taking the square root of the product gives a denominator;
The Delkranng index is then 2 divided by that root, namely 8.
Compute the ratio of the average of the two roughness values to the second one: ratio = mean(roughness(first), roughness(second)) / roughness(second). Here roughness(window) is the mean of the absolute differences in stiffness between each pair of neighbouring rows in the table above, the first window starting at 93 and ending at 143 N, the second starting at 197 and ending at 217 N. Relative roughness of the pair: 3.0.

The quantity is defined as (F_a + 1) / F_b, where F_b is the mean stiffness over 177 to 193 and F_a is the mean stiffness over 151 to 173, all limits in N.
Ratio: 1.47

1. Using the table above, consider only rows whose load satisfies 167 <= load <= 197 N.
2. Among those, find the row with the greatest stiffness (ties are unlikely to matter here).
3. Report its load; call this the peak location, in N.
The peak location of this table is 194 N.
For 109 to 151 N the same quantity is 144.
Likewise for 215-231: 216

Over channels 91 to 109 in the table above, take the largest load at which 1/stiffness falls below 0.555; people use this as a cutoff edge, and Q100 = 96 N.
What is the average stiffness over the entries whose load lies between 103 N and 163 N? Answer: 1.84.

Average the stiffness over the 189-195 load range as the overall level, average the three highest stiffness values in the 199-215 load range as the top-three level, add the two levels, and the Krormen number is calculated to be 4.05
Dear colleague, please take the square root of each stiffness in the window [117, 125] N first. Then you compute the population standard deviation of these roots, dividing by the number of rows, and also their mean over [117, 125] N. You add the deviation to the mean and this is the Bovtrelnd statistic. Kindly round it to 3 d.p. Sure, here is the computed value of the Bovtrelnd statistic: 1.407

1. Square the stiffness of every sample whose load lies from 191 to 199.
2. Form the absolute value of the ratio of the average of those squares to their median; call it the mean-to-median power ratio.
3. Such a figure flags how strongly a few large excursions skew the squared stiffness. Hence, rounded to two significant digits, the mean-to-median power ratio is 0.99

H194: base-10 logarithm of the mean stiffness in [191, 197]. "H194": 0.304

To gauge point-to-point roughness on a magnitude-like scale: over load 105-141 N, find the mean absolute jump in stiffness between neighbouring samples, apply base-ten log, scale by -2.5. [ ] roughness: 3.4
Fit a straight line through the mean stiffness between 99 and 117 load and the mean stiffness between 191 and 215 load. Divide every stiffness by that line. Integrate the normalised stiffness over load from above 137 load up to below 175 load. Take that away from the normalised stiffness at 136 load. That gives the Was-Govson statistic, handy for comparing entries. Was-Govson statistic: -37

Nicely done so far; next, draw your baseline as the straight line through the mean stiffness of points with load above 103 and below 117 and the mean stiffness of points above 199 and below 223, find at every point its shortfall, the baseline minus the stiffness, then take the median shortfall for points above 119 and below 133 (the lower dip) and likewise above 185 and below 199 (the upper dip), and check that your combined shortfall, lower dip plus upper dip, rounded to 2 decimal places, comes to -0.49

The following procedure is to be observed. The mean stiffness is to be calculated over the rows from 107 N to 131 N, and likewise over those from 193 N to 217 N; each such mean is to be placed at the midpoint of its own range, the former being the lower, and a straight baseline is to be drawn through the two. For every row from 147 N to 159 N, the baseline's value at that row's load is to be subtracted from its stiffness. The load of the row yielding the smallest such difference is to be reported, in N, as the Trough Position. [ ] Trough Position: 158 N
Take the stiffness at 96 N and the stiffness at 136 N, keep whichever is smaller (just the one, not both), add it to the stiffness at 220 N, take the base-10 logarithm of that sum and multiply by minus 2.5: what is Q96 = -1.47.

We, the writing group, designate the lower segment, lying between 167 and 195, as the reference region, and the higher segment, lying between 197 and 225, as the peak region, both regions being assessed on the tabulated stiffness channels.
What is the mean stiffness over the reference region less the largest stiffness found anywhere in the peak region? -0.4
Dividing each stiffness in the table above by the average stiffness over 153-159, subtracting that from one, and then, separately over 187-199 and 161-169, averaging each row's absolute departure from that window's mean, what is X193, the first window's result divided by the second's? 0.5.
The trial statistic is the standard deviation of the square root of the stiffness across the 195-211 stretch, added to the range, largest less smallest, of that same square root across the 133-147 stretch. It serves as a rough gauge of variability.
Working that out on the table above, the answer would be 0.02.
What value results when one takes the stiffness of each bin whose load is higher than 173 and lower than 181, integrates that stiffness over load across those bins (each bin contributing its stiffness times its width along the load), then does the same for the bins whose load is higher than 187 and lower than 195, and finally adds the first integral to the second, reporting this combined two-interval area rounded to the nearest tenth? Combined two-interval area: 27.3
